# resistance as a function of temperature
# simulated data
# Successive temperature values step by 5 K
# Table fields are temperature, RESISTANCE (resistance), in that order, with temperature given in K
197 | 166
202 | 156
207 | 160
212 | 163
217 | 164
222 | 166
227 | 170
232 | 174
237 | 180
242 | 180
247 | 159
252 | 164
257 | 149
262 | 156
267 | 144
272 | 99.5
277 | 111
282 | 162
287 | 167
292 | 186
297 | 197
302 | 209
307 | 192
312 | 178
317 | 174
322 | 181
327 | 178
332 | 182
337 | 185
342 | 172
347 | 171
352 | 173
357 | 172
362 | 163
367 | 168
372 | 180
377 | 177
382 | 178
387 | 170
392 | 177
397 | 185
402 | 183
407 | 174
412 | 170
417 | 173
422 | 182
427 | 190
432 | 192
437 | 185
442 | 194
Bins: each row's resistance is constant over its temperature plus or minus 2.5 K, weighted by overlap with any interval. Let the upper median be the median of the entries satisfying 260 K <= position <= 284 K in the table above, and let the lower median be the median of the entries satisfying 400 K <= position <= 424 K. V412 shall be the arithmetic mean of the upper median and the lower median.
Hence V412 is 159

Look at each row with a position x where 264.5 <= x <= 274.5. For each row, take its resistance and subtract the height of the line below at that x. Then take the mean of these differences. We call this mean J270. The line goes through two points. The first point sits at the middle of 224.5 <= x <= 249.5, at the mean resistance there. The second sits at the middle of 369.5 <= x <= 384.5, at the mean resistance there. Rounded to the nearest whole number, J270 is -52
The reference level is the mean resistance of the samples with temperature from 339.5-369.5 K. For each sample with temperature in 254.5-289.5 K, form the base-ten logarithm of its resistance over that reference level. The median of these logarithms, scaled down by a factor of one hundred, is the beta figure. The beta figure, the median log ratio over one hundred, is -0.0006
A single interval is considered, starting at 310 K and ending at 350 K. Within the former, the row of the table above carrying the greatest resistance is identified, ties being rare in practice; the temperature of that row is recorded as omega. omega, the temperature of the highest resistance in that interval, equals 337 K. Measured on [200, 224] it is 222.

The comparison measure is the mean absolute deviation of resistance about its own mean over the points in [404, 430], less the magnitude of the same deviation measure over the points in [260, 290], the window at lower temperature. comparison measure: -17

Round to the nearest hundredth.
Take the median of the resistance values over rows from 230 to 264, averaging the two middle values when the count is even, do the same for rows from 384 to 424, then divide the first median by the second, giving 0.93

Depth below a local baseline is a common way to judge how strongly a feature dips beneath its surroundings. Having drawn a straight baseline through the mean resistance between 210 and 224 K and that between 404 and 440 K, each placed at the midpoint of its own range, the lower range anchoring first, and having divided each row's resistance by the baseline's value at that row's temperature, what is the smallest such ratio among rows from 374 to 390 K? 0.95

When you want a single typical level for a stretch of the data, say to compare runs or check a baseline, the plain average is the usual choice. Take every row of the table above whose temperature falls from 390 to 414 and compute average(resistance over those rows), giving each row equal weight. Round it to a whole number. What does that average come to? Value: 178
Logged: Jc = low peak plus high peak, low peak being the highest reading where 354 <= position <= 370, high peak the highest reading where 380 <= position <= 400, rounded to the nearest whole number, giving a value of 357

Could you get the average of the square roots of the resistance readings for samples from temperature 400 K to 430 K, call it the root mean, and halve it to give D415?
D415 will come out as 6.68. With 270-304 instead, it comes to 6.31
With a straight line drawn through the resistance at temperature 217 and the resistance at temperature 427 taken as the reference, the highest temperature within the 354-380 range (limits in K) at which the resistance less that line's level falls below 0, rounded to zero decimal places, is 377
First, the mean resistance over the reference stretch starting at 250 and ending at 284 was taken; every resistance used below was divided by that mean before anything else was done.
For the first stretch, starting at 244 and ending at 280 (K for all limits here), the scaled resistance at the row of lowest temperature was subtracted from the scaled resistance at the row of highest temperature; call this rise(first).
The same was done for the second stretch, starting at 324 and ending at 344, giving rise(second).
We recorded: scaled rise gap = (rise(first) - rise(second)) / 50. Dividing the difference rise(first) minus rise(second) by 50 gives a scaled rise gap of -0.0060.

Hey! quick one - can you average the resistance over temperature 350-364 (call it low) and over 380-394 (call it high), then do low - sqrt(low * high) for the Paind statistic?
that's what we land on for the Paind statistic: -3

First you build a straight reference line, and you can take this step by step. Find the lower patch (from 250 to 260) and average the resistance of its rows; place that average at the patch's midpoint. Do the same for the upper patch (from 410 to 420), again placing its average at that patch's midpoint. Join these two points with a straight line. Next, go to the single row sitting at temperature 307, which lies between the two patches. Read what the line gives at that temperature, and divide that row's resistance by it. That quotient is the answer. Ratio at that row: 1.19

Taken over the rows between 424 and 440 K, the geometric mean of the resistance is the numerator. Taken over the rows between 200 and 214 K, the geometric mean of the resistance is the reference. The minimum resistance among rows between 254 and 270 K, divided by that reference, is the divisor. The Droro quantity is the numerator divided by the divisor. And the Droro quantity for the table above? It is 210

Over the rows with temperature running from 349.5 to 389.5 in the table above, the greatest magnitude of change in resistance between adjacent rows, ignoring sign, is 12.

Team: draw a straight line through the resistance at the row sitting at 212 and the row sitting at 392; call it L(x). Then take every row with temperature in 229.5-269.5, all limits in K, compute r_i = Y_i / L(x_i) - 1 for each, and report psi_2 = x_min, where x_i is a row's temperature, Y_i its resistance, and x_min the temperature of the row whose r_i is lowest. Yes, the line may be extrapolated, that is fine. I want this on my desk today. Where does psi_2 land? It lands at 267 K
